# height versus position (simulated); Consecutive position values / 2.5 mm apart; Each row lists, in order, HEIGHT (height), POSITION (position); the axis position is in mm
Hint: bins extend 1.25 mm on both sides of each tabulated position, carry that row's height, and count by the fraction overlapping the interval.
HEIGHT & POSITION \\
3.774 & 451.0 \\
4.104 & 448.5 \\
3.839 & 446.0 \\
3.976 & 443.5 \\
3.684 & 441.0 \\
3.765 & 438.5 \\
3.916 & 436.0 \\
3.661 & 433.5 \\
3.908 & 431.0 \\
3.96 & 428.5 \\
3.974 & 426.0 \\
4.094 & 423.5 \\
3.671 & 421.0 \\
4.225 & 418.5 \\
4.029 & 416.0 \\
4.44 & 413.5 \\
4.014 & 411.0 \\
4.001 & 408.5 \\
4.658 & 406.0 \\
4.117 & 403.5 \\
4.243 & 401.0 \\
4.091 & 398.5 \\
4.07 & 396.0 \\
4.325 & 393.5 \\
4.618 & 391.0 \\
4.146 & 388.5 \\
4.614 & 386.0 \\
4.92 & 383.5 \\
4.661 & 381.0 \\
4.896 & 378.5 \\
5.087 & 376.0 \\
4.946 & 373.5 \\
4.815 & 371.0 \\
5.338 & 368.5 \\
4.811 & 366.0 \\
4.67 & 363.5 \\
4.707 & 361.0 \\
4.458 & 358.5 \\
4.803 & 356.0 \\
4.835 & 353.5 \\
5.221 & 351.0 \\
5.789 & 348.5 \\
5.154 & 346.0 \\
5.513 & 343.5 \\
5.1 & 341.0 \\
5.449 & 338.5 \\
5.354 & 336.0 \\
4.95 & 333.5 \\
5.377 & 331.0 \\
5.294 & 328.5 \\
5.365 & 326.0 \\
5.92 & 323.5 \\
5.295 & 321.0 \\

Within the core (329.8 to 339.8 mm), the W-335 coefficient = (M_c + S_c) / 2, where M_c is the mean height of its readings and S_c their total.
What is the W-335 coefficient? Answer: 13.2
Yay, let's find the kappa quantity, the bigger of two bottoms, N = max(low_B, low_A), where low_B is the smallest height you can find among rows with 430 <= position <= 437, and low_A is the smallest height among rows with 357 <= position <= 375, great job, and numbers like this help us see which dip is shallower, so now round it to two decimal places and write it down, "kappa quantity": 4.46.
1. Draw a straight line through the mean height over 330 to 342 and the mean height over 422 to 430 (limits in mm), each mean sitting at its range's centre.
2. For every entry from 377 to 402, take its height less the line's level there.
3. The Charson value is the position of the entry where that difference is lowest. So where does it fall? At 388.5 mm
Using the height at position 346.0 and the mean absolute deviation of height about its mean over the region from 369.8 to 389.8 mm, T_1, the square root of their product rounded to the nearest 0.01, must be 1.05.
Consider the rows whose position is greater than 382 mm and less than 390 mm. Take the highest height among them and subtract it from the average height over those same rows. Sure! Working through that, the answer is -0.36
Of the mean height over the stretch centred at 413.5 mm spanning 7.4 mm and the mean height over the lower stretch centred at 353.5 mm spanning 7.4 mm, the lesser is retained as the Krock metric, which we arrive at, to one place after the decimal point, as 4.2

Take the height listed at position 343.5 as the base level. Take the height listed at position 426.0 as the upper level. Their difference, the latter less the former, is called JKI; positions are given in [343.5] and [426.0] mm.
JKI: -1.5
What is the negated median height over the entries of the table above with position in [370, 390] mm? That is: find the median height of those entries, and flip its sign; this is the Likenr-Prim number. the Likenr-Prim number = -4.9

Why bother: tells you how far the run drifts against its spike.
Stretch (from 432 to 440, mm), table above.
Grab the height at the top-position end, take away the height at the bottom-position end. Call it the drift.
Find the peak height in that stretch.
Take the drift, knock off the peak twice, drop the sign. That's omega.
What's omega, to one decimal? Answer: 7.7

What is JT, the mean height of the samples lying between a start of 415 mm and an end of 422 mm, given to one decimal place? 4.0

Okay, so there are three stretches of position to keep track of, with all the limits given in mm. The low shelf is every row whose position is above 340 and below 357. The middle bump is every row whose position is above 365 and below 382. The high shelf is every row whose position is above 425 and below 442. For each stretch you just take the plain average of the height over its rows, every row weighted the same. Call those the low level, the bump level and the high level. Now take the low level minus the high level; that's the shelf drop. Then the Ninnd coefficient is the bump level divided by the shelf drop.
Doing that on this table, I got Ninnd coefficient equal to 3.6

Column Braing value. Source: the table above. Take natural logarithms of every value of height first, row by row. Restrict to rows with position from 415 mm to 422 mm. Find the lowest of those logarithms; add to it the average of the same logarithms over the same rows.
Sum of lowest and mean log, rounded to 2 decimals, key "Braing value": 2.68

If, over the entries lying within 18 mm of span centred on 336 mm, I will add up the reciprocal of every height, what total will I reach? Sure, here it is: 1.3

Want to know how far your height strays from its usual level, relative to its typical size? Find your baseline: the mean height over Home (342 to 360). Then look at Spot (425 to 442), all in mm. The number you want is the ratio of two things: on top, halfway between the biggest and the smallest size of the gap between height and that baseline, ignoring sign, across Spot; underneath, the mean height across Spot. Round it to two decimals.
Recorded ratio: 0.34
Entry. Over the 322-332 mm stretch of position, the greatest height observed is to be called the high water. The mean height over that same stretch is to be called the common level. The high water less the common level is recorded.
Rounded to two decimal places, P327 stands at 0.43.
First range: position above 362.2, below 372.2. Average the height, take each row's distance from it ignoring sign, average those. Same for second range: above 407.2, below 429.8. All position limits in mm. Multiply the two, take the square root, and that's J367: 0.17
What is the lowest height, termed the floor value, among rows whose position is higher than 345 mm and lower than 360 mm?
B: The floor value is 4.458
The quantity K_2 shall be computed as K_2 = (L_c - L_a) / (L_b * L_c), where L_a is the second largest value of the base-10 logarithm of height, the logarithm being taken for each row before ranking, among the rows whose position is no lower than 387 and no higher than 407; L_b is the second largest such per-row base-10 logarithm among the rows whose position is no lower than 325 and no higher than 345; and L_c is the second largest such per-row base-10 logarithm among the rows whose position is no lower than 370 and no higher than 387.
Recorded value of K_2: 0.058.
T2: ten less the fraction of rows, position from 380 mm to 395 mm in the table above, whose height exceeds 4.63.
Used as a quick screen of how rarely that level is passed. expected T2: 9.7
